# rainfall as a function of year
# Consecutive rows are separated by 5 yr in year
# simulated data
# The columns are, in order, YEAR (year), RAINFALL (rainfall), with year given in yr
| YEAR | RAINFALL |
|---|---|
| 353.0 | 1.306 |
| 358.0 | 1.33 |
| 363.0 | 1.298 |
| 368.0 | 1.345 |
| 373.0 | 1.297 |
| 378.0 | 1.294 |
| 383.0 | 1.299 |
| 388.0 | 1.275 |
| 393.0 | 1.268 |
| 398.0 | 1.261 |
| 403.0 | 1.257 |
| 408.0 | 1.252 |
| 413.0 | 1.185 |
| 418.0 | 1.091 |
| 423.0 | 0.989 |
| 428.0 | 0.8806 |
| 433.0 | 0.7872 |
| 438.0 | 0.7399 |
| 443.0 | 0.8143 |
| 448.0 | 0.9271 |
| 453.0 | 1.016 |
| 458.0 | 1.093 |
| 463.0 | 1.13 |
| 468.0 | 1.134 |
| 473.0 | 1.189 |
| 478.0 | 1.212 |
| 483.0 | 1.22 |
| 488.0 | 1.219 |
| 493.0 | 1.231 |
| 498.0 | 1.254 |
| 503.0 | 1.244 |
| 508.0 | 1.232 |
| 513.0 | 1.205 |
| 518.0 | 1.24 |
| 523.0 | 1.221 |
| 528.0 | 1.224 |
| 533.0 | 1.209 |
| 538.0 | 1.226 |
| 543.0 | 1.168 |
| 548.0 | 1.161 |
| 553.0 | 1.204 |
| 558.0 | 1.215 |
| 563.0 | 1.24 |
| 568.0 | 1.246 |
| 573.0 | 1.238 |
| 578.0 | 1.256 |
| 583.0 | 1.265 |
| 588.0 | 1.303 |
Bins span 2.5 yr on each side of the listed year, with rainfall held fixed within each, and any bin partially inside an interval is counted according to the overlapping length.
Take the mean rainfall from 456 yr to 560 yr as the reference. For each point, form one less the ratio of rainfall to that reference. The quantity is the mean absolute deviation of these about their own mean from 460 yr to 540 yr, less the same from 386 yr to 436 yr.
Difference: -0.10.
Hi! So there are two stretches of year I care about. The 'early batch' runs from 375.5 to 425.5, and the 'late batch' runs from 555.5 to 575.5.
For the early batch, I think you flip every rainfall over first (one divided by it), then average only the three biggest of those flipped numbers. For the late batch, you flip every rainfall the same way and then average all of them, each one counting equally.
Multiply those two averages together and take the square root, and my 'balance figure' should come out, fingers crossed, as 0.87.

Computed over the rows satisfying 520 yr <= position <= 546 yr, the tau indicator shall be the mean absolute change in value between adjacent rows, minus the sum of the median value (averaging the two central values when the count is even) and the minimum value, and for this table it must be -2.37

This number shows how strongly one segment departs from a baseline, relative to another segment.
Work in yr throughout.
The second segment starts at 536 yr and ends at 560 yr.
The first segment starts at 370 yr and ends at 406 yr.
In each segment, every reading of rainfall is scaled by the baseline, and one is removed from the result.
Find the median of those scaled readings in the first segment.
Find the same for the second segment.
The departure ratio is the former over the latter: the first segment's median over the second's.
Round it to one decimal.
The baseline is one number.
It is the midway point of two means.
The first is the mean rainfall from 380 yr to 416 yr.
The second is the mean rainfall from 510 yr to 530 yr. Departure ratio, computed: -1.0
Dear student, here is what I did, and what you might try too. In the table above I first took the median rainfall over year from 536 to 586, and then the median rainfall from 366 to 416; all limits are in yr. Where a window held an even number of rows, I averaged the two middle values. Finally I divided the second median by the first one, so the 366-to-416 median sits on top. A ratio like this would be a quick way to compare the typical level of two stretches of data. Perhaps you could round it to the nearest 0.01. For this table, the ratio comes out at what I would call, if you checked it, 1.03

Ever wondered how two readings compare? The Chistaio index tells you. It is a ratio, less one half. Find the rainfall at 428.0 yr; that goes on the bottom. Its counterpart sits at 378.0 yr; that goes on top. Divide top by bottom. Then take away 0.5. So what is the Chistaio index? 0.97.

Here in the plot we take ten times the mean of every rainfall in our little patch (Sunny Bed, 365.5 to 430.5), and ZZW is 12.1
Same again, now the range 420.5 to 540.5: 11.1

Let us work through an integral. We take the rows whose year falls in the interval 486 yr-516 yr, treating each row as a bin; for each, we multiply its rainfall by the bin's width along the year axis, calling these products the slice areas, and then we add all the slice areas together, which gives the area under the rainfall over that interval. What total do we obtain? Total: 36.9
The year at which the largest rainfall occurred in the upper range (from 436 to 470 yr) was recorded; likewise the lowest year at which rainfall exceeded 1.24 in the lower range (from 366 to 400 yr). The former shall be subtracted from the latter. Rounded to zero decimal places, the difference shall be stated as -100 yr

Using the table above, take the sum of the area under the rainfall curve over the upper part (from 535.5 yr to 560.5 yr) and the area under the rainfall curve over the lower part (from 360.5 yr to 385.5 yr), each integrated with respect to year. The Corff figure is 62.5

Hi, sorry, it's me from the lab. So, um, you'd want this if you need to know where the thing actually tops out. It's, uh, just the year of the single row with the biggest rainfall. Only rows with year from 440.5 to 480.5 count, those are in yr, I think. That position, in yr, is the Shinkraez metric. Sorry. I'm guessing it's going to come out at 478.0 yr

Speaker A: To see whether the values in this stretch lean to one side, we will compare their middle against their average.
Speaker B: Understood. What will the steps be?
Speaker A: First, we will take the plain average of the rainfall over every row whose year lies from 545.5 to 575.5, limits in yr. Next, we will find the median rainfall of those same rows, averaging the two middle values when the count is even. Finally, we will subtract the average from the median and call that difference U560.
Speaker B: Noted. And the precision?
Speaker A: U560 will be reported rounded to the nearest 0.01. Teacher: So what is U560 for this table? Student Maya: 0.01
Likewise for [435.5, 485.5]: 0.06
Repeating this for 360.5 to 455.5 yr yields 0.13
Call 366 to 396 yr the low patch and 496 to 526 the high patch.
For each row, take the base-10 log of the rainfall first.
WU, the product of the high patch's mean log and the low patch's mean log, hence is 0.010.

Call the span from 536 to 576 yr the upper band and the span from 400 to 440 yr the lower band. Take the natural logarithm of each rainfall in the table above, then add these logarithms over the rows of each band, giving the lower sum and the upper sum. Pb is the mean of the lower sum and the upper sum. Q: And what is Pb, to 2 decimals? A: 0.78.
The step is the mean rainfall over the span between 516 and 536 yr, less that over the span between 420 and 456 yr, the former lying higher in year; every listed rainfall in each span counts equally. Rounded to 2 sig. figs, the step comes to 0.34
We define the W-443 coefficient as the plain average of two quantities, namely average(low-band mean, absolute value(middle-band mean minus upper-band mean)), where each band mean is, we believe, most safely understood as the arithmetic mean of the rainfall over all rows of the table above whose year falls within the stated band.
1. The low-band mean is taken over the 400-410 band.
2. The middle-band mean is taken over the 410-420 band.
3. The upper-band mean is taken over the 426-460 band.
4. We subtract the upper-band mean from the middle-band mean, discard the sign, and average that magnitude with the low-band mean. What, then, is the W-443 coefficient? 0.75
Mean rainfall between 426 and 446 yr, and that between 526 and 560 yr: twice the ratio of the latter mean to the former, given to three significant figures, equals 2.98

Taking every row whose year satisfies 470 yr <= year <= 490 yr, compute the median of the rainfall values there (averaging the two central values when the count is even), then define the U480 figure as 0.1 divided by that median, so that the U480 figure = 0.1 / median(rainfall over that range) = 0.082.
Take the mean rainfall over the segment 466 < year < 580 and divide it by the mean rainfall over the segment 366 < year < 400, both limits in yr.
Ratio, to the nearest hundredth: 0.94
